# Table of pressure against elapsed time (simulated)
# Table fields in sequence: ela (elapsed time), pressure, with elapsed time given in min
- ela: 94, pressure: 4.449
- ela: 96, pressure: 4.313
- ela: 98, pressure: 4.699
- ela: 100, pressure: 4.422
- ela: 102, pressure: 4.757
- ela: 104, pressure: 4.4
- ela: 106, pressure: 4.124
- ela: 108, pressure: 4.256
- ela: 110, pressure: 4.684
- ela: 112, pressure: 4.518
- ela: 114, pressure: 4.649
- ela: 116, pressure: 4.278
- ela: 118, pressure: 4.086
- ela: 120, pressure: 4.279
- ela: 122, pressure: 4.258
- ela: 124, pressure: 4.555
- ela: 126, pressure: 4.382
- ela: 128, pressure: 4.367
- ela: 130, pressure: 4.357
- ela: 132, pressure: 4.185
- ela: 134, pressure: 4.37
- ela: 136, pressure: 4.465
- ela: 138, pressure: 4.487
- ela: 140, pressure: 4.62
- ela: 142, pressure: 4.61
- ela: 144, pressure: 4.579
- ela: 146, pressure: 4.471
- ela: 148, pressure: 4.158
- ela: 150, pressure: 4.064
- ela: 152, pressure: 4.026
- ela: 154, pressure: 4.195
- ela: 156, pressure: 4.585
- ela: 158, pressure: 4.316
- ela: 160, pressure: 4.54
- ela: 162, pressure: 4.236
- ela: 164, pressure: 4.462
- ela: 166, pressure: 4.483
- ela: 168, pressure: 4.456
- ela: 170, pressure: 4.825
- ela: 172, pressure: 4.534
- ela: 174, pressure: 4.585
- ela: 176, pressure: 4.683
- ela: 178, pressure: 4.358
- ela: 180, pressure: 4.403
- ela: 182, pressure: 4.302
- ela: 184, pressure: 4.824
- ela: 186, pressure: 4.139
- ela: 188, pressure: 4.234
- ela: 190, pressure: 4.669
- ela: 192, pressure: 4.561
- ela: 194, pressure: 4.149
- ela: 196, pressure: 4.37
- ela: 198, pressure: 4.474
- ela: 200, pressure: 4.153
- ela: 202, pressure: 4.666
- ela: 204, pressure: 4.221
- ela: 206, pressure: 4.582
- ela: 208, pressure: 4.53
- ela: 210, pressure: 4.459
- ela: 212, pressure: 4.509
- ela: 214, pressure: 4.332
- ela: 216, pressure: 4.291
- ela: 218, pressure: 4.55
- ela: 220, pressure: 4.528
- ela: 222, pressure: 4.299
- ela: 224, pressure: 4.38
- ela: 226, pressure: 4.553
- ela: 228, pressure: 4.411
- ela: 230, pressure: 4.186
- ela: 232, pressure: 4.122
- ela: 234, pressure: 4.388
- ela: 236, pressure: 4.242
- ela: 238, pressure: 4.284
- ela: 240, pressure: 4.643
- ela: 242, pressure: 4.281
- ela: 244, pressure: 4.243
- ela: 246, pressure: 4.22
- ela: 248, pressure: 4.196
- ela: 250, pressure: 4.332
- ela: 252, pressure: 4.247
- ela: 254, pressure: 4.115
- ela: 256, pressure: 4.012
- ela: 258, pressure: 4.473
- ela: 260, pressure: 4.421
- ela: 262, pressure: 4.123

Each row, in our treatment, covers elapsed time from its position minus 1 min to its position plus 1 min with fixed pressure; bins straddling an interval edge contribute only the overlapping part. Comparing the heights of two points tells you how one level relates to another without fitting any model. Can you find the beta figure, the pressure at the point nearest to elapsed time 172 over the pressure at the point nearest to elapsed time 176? 0.97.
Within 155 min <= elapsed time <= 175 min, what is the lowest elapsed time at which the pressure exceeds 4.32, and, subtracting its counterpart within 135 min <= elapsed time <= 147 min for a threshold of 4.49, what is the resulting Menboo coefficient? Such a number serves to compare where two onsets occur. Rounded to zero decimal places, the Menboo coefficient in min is 16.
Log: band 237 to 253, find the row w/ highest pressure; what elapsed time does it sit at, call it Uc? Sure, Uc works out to 240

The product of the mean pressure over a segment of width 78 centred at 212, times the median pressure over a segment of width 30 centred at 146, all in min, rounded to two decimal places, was 19.62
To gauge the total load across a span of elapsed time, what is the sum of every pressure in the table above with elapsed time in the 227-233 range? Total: 12.72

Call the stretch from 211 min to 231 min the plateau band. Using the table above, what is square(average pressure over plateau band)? 19.4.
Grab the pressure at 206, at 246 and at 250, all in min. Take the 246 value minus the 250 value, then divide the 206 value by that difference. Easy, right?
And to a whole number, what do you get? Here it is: -41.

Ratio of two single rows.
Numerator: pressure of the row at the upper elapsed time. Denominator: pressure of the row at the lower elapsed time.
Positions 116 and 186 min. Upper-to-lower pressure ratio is 0.968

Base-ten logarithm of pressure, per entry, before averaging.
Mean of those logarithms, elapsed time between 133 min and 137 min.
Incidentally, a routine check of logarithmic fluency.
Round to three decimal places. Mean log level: 0.645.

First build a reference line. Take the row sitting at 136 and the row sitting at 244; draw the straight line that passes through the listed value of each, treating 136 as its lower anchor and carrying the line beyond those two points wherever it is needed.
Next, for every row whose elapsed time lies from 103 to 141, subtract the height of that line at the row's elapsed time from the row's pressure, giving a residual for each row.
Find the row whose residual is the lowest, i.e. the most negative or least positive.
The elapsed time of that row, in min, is 118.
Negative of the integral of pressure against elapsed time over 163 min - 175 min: -55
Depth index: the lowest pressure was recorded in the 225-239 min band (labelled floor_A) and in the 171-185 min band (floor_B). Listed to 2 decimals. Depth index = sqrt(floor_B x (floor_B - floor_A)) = 0.88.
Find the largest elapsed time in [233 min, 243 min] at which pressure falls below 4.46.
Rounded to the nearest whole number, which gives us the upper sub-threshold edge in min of 242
